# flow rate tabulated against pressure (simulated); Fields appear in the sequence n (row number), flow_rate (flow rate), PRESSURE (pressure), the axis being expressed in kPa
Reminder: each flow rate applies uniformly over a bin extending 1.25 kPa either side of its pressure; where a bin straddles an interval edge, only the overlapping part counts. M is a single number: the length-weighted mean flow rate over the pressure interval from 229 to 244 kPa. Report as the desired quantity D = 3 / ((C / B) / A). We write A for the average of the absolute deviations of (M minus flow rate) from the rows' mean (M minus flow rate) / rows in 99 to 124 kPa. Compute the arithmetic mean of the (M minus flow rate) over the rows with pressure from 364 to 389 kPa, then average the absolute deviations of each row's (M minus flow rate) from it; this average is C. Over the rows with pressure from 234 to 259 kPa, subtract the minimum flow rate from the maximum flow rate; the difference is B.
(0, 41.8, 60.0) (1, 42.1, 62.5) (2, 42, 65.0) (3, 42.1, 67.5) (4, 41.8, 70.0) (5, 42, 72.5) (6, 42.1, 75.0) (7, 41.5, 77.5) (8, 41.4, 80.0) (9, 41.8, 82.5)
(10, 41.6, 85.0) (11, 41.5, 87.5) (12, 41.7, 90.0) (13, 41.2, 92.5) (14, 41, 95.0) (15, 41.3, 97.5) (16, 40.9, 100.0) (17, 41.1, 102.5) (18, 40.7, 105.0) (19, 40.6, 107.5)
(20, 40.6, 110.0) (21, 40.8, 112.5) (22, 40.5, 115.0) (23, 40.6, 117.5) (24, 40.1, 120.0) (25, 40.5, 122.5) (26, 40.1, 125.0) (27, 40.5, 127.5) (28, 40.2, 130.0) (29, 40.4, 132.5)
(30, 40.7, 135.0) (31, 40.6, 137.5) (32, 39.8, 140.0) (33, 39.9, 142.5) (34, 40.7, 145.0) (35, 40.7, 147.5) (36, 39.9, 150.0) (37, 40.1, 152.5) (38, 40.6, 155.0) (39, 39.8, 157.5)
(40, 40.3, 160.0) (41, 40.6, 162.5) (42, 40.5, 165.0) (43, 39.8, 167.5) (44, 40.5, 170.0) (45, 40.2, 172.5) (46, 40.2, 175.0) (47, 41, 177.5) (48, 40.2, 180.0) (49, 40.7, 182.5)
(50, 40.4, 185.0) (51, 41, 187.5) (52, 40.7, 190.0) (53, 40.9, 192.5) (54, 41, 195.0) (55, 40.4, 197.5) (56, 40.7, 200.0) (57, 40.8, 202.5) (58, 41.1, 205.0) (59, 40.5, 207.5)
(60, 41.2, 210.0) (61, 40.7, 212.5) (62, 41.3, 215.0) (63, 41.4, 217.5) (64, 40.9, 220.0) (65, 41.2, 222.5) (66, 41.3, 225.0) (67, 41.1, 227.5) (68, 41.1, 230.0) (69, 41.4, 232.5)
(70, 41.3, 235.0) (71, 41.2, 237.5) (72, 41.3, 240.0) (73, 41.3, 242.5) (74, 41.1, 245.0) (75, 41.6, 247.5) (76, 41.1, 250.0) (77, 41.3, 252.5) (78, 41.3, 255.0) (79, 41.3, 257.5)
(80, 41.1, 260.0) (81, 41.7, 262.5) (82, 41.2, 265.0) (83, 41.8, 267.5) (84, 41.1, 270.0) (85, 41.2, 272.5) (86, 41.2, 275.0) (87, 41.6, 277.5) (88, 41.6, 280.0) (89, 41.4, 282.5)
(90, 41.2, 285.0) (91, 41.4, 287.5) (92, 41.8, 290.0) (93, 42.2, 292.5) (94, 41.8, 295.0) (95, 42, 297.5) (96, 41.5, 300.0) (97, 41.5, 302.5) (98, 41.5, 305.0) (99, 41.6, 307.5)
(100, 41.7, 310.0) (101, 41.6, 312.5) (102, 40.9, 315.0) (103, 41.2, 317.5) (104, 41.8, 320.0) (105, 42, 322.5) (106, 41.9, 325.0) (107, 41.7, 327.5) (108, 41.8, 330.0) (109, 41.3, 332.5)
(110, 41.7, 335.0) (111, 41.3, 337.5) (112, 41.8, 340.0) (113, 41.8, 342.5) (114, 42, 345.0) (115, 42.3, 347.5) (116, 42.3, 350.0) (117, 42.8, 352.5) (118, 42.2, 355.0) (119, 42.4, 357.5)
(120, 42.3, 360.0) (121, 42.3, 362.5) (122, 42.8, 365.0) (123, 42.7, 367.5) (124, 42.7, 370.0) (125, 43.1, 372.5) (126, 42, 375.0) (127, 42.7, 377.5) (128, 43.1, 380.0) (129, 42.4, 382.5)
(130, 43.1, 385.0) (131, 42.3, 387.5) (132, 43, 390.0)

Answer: 1.0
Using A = 0.19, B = 0.5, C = 0.27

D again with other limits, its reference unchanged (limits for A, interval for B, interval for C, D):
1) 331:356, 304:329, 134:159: 3.2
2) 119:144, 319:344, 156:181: 2.0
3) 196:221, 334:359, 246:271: 6.0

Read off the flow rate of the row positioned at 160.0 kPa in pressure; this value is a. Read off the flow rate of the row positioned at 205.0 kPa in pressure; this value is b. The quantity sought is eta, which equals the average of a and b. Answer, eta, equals 40.7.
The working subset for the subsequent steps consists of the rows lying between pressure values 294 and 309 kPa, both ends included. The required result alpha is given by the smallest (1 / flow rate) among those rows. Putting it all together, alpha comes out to 0.0238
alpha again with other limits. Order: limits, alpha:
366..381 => 0.0232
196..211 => 0.0243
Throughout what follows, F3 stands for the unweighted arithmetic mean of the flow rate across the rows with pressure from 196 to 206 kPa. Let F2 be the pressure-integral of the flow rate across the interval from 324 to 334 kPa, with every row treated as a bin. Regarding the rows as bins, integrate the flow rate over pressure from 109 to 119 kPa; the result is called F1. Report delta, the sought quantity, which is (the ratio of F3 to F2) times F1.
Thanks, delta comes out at 39.72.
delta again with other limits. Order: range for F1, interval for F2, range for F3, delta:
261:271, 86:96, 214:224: 41.28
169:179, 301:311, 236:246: 40.13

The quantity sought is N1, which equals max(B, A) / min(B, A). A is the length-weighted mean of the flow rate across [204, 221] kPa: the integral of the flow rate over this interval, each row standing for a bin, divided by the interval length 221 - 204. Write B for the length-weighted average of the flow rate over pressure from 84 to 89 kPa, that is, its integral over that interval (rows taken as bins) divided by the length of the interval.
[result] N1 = 1.01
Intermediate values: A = 41.0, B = 41.6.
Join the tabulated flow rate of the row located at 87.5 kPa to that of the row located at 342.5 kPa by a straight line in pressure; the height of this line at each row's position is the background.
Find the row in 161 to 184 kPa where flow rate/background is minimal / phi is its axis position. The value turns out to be 167.5 kPa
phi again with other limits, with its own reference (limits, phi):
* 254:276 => 270.0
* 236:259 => 250.0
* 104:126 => 125.0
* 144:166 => 157.5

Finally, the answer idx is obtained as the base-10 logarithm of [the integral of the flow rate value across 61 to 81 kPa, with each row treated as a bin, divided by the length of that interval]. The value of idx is 1.622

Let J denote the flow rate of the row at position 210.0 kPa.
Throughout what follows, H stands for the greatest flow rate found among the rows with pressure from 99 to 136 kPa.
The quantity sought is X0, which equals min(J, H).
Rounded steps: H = 41.1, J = 41.2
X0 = 41.1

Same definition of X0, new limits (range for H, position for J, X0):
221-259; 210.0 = 41.2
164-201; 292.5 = 41.0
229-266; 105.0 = 40.7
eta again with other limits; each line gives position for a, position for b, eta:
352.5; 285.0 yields 42.0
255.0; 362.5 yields 41.8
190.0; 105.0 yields 40.7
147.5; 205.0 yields 40.9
